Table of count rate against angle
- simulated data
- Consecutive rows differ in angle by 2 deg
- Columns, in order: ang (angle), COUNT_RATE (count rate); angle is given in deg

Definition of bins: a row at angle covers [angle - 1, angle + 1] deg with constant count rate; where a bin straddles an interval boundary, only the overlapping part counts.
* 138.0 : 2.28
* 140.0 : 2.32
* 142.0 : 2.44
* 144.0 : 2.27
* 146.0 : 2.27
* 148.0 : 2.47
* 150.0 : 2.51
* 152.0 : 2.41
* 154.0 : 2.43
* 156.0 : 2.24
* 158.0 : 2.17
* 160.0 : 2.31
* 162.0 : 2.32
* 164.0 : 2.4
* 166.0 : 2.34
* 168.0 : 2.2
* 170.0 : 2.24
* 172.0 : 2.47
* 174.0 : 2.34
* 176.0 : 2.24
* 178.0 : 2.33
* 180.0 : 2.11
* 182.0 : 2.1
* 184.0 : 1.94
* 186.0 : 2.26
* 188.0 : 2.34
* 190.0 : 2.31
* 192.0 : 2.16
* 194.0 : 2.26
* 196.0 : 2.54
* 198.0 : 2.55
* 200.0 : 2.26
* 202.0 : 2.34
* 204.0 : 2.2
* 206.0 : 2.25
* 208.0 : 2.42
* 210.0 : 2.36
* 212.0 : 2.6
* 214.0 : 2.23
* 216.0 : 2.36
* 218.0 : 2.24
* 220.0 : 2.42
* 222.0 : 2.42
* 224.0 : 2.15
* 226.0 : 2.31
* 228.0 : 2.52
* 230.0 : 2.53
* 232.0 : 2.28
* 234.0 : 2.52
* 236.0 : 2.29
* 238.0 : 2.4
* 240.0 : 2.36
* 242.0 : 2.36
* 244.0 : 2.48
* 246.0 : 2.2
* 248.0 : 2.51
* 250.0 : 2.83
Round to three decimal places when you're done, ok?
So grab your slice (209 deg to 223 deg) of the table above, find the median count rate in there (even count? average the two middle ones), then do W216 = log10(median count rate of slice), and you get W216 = 0.373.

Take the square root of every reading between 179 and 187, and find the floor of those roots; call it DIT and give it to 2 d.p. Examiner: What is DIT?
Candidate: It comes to 1.39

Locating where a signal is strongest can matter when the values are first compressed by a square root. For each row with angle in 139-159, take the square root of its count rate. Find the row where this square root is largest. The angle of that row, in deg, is 150.0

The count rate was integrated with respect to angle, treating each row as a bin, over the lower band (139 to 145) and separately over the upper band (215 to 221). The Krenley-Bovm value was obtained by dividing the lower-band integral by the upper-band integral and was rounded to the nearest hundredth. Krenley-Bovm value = 1.00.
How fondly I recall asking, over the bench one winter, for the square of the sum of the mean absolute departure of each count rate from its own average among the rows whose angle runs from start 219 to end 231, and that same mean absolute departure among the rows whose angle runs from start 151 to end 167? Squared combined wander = 0.031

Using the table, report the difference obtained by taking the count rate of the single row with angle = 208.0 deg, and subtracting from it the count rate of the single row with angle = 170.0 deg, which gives 0.2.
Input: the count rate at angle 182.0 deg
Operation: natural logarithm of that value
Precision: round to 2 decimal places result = 0.74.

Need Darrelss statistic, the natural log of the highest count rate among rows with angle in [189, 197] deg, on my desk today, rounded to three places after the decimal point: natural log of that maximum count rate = 0.932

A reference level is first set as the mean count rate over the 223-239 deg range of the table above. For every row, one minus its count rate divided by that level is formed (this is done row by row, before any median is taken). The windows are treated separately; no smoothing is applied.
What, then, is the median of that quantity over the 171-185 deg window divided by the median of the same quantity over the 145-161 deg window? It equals 9.0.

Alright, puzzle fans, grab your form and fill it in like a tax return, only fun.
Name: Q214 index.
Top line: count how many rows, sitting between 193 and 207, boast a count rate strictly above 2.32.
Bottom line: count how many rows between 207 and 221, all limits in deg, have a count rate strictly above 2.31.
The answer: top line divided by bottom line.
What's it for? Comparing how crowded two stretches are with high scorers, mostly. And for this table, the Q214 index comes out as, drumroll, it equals 0.60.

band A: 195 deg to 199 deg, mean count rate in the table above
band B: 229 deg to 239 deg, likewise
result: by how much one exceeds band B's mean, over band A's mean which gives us -0.552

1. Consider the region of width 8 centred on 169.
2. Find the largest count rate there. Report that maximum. 2.47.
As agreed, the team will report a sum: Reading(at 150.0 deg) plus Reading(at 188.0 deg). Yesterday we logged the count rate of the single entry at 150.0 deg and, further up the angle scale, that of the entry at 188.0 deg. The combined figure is 4.85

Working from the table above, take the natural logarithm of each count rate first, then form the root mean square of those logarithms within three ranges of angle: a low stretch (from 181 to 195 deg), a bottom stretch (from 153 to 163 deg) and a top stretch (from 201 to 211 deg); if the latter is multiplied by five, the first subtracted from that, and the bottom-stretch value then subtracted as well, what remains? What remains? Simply 2.58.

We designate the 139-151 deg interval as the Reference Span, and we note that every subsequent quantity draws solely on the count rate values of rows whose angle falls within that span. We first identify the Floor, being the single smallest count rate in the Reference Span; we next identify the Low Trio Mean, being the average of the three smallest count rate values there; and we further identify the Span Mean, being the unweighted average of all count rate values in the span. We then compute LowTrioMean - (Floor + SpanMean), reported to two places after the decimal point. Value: -2.36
